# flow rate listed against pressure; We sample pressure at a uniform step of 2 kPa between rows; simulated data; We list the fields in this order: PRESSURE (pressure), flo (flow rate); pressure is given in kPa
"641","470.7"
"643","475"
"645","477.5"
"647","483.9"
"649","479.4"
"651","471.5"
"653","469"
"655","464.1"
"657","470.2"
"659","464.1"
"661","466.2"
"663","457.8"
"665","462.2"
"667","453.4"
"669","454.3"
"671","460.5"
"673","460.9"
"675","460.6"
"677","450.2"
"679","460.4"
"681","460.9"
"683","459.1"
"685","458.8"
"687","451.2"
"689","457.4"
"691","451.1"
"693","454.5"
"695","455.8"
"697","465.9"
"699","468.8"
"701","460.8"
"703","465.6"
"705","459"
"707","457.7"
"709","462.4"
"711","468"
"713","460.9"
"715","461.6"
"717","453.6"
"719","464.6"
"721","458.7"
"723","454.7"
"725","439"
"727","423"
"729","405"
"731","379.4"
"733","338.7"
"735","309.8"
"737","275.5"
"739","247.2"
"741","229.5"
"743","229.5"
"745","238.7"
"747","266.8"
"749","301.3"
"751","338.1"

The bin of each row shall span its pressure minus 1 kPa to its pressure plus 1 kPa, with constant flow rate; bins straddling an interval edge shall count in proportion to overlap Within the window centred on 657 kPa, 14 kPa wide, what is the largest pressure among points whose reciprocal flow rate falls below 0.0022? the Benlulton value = 663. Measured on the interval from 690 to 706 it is 705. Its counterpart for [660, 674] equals 673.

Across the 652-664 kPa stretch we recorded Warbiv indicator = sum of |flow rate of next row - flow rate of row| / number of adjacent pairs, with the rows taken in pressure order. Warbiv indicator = 5.5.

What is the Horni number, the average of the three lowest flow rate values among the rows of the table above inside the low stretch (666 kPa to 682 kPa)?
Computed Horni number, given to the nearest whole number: 453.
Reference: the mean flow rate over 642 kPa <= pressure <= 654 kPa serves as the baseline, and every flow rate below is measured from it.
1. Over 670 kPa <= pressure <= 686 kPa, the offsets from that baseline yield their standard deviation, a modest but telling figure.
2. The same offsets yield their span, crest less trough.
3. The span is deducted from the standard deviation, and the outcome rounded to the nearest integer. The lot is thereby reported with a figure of -7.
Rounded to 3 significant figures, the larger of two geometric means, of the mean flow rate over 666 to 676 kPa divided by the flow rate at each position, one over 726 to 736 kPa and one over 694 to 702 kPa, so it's 1.24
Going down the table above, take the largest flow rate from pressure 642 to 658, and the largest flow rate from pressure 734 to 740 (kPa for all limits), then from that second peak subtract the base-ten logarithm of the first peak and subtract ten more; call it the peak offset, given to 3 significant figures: 297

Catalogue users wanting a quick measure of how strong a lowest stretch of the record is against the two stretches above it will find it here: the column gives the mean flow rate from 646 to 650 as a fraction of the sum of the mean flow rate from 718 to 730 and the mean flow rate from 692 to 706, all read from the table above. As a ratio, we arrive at 0.534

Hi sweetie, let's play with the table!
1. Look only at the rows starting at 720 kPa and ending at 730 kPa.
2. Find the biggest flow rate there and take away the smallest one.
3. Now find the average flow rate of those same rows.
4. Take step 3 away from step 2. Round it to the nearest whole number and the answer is -382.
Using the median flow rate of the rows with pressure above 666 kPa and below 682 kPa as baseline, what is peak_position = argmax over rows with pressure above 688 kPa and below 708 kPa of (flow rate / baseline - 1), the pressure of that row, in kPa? 699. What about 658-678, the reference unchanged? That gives 661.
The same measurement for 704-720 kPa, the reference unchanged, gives 711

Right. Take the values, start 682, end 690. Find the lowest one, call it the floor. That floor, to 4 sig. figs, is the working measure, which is 451.2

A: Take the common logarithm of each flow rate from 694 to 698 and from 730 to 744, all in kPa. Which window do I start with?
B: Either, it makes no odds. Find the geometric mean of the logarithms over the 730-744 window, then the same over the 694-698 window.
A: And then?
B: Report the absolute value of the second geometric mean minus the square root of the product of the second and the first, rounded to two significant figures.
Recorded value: 0.11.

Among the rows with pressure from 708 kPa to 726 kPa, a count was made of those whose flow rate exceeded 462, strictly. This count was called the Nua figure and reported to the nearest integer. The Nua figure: 3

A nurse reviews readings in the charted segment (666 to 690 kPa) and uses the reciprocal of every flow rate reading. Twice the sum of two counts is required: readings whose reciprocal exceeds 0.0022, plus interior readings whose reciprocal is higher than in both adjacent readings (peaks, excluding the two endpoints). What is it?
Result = 12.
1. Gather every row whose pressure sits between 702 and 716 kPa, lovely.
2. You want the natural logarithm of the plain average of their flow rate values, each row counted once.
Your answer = 6.14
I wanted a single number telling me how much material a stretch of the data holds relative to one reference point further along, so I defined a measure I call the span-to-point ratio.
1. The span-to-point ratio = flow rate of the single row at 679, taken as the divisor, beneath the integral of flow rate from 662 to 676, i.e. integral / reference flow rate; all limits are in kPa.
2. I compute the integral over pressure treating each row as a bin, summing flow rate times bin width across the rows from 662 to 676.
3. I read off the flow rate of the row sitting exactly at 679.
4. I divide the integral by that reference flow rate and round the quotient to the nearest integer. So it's 14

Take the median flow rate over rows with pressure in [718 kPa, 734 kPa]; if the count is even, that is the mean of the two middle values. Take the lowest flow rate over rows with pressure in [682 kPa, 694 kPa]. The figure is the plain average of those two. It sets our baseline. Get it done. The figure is 441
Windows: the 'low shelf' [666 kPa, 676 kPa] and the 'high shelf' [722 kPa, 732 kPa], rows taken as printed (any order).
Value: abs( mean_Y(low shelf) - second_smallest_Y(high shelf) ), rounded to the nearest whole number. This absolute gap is 53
